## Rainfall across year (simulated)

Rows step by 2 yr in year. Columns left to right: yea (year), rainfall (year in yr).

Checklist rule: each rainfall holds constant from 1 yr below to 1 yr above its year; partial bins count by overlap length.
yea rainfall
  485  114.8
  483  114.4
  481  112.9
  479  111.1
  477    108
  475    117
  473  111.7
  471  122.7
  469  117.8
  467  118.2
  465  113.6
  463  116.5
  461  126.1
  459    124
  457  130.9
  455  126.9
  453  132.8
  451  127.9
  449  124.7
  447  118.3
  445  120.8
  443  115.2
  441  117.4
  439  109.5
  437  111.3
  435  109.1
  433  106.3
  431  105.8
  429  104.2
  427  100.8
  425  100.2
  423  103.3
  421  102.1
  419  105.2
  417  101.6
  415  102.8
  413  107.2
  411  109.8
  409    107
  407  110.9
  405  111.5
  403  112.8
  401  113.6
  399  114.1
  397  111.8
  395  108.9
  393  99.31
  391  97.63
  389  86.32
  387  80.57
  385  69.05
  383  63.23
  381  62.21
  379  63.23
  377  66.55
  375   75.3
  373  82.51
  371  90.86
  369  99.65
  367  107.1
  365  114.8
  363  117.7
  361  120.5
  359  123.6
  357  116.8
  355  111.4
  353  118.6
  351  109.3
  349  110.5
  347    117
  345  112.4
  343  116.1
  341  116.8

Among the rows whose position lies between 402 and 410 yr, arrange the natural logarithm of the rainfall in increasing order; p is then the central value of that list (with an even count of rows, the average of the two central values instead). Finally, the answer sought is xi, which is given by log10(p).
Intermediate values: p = 4.71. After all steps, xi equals 0.673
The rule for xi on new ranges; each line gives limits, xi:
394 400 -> 0.674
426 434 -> 0.668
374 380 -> 0.623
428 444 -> 0.672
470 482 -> 0.674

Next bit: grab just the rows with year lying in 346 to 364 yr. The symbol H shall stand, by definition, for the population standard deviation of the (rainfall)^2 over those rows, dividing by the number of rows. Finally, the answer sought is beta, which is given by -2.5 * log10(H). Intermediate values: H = 1052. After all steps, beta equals -7.6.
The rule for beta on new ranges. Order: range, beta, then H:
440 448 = -6.7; 474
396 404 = -5.7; 196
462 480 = -7.5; 973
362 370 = -8.0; 1528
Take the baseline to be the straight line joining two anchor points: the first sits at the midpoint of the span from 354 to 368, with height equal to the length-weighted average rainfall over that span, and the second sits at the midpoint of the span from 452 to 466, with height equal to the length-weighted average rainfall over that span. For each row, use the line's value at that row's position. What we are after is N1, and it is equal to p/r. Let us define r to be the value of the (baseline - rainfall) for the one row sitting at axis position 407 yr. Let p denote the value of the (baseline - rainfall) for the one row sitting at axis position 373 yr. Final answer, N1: 3.8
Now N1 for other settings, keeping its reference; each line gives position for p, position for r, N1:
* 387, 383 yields 0.7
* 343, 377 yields 0.0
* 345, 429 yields 0.1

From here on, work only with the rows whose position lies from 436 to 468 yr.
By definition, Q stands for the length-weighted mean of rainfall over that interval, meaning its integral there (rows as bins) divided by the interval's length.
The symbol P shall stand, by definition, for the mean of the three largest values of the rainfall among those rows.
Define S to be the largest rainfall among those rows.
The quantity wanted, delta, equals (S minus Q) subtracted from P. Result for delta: 119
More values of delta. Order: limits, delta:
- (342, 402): 97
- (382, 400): 90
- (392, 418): 108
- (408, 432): 102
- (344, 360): 111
